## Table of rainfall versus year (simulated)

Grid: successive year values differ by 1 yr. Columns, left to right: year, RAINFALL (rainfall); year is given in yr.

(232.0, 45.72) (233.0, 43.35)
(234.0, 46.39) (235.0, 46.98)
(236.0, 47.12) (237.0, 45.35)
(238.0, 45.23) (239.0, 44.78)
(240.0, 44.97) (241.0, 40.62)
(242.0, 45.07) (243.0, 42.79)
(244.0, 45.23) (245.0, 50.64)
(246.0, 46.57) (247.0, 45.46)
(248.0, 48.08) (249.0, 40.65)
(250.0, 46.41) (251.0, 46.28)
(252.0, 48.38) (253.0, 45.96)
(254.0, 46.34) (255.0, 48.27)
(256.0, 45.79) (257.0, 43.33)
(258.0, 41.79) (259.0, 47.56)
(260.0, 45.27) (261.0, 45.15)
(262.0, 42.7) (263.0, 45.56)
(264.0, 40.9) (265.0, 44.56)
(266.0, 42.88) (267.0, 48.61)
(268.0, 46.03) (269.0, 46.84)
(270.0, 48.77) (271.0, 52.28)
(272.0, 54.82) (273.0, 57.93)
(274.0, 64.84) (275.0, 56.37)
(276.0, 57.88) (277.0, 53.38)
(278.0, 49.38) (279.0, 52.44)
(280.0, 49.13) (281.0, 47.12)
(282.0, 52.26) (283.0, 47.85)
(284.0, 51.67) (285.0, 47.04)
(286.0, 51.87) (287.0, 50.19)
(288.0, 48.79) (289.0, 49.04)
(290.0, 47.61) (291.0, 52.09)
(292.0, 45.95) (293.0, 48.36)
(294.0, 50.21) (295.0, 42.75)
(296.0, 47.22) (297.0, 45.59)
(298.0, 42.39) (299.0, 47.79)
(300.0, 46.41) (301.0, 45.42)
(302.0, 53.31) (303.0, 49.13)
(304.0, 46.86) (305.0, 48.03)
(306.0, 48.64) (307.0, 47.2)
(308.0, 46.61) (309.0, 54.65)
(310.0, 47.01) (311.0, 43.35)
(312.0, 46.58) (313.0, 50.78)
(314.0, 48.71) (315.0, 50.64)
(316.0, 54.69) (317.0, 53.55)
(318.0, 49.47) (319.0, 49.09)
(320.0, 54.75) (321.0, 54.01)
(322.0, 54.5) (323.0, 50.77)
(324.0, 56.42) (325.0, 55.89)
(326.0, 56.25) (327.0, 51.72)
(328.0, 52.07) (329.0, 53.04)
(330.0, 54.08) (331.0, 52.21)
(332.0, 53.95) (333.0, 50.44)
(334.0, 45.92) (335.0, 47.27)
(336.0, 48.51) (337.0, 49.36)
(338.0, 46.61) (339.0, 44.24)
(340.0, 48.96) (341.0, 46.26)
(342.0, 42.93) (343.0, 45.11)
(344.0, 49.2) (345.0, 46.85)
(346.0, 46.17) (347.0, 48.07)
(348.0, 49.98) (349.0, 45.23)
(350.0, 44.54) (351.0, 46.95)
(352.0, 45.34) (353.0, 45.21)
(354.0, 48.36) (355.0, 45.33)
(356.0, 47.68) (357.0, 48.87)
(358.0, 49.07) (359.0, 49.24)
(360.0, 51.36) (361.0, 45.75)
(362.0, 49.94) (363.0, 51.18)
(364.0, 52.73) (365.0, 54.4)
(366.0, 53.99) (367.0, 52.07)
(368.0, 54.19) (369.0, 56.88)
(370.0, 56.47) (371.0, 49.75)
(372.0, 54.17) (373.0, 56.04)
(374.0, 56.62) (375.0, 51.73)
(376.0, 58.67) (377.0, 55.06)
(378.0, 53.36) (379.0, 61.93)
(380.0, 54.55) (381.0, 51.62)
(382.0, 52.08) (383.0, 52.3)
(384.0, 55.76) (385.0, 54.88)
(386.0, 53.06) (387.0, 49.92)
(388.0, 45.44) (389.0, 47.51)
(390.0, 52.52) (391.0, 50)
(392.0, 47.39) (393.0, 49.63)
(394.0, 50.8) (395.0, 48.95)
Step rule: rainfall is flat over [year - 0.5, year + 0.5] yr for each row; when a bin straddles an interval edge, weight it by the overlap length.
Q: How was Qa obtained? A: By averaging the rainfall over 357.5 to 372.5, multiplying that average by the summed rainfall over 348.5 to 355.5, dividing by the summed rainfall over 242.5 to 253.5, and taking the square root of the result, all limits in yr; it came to 5.7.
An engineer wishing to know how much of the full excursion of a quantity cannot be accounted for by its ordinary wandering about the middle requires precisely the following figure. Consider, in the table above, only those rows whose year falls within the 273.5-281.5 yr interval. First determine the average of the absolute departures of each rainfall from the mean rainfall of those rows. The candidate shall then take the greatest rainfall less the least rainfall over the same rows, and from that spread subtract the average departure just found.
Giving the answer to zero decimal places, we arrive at 13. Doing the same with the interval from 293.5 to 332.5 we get 11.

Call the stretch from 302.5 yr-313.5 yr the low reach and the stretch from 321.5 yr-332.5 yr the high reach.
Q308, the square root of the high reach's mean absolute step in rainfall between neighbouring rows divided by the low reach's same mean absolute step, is 0.80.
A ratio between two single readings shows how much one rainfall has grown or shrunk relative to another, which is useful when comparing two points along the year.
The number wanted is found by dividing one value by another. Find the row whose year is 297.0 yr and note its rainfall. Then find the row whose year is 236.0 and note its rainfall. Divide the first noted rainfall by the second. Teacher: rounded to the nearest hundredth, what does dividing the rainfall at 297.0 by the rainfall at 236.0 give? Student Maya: 0.97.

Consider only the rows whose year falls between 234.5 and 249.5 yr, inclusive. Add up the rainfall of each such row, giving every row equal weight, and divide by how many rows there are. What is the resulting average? 45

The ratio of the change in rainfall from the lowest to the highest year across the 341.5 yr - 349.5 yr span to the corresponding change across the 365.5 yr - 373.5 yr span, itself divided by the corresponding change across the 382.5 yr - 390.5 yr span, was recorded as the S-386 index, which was 5.1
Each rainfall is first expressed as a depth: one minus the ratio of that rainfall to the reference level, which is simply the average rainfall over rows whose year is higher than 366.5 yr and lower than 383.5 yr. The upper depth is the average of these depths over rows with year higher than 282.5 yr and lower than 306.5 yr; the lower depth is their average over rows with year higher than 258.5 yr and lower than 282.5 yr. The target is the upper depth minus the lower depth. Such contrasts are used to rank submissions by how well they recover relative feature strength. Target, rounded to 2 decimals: 0.03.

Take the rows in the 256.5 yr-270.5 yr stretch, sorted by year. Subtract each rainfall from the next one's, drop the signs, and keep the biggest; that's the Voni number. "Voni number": 5.8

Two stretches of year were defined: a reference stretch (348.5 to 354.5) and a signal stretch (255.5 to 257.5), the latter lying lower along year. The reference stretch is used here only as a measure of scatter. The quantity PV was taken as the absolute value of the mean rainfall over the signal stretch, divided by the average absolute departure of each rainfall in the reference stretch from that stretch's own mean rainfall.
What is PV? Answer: 39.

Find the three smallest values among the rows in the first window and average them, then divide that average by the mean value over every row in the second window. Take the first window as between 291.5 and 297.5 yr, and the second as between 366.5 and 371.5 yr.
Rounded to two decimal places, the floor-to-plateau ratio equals 0.83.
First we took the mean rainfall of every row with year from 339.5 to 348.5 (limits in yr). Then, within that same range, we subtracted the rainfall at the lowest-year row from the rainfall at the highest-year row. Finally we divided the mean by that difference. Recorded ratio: 46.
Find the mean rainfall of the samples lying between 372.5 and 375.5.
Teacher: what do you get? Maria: 55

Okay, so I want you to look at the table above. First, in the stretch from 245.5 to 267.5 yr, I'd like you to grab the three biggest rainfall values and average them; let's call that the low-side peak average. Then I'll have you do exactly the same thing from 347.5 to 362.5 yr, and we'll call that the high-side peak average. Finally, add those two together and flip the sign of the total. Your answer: -99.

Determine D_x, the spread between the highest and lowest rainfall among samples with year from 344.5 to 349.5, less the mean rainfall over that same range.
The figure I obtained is -43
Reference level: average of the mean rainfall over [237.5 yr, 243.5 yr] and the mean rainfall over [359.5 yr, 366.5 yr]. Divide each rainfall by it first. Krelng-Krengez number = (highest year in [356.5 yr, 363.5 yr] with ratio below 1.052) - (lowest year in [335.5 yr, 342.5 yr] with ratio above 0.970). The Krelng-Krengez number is 26 yr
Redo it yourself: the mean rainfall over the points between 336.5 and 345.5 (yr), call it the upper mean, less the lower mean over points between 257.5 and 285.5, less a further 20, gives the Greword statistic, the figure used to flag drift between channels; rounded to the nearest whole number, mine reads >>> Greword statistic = -23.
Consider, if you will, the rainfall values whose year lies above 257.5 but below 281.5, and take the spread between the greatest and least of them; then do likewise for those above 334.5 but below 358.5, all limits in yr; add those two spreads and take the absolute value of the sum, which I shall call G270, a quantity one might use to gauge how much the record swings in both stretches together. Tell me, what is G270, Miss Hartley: 31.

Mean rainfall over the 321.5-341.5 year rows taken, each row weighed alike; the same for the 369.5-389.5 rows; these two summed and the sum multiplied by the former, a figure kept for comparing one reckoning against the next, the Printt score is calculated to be 5320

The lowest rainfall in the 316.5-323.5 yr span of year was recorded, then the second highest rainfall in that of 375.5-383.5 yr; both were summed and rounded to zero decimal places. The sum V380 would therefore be 108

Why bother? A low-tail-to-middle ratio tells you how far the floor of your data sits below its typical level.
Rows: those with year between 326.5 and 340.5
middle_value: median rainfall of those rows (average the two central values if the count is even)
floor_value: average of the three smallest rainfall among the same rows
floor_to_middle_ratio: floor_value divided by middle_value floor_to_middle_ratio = 0.914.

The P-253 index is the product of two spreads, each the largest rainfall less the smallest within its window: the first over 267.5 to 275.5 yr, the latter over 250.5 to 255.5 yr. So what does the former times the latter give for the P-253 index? 46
